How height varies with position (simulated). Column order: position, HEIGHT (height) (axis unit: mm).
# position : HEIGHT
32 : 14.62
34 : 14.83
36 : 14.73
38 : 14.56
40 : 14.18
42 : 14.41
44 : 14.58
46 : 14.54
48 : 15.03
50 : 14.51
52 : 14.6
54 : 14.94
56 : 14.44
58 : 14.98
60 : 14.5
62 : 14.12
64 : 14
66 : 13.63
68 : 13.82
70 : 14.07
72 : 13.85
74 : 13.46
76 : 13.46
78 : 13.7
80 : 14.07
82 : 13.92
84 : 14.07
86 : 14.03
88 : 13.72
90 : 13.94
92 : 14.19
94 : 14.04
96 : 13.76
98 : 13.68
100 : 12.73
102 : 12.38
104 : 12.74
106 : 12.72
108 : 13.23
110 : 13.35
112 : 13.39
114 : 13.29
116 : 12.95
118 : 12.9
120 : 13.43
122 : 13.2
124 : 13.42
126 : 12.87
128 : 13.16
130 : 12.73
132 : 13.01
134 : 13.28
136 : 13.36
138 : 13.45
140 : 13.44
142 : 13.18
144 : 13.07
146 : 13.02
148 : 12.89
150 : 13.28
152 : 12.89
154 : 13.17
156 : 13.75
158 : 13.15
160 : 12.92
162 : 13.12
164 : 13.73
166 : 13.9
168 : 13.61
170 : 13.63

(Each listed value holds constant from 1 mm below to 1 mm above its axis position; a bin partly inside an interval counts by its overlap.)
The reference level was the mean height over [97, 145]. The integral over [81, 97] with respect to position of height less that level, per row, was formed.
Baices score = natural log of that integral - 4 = -1.4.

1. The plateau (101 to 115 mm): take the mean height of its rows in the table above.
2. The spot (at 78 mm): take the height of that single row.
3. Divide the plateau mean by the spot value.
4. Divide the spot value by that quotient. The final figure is 14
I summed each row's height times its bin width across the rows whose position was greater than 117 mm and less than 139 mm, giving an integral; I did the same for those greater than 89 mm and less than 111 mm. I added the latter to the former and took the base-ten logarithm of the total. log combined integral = 2.77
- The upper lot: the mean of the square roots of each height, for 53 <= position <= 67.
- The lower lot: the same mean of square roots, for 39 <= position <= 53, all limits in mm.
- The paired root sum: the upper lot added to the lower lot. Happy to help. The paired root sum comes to 7.60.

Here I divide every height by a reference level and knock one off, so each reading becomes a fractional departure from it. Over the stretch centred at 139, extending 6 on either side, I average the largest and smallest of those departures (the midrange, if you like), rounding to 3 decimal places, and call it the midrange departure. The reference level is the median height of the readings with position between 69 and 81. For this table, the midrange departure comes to -0.037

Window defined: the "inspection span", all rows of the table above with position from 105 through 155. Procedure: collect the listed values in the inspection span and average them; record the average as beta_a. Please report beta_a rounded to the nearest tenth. 13.1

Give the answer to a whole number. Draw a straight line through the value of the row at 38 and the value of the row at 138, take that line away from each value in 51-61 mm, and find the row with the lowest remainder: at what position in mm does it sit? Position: 56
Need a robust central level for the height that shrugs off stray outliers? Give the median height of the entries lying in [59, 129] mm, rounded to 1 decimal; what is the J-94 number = 13.6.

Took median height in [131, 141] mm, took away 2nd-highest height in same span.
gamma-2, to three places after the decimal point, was -0.080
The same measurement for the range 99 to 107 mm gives -0.005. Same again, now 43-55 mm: -0.350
